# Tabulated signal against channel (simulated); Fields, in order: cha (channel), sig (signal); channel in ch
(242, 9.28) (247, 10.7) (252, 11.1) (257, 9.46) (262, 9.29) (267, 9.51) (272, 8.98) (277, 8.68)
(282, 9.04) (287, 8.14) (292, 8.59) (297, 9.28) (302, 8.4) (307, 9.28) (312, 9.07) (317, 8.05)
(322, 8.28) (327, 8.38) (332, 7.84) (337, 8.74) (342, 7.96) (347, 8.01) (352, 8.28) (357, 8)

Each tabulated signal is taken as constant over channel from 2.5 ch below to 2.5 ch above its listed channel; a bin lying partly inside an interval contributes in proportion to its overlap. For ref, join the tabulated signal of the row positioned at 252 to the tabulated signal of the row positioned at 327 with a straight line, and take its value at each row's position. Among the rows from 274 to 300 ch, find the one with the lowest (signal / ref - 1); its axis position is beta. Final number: 287 ch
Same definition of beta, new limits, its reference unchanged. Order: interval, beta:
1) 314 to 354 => 317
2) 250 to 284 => 277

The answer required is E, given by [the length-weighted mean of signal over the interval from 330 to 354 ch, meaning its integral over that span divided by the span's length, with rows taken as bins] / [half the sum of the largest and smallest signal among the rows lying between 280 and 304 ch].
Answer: 0.94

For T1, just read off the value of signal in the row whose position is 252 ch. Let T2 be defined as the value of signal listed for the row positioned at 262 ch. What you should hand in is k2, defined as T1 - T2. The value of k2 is 1.8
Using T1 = 11.1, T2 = 9.29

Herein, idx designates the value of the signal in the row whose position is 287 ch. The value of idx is 8.14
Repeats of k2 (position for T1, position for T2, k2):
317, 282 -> -1.0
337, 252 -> -2.4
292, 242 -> -0.7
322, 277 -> -0.4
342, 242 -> -1.3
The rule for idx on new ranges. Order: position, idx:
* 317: 8.05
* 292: 8.59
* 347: 8.01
